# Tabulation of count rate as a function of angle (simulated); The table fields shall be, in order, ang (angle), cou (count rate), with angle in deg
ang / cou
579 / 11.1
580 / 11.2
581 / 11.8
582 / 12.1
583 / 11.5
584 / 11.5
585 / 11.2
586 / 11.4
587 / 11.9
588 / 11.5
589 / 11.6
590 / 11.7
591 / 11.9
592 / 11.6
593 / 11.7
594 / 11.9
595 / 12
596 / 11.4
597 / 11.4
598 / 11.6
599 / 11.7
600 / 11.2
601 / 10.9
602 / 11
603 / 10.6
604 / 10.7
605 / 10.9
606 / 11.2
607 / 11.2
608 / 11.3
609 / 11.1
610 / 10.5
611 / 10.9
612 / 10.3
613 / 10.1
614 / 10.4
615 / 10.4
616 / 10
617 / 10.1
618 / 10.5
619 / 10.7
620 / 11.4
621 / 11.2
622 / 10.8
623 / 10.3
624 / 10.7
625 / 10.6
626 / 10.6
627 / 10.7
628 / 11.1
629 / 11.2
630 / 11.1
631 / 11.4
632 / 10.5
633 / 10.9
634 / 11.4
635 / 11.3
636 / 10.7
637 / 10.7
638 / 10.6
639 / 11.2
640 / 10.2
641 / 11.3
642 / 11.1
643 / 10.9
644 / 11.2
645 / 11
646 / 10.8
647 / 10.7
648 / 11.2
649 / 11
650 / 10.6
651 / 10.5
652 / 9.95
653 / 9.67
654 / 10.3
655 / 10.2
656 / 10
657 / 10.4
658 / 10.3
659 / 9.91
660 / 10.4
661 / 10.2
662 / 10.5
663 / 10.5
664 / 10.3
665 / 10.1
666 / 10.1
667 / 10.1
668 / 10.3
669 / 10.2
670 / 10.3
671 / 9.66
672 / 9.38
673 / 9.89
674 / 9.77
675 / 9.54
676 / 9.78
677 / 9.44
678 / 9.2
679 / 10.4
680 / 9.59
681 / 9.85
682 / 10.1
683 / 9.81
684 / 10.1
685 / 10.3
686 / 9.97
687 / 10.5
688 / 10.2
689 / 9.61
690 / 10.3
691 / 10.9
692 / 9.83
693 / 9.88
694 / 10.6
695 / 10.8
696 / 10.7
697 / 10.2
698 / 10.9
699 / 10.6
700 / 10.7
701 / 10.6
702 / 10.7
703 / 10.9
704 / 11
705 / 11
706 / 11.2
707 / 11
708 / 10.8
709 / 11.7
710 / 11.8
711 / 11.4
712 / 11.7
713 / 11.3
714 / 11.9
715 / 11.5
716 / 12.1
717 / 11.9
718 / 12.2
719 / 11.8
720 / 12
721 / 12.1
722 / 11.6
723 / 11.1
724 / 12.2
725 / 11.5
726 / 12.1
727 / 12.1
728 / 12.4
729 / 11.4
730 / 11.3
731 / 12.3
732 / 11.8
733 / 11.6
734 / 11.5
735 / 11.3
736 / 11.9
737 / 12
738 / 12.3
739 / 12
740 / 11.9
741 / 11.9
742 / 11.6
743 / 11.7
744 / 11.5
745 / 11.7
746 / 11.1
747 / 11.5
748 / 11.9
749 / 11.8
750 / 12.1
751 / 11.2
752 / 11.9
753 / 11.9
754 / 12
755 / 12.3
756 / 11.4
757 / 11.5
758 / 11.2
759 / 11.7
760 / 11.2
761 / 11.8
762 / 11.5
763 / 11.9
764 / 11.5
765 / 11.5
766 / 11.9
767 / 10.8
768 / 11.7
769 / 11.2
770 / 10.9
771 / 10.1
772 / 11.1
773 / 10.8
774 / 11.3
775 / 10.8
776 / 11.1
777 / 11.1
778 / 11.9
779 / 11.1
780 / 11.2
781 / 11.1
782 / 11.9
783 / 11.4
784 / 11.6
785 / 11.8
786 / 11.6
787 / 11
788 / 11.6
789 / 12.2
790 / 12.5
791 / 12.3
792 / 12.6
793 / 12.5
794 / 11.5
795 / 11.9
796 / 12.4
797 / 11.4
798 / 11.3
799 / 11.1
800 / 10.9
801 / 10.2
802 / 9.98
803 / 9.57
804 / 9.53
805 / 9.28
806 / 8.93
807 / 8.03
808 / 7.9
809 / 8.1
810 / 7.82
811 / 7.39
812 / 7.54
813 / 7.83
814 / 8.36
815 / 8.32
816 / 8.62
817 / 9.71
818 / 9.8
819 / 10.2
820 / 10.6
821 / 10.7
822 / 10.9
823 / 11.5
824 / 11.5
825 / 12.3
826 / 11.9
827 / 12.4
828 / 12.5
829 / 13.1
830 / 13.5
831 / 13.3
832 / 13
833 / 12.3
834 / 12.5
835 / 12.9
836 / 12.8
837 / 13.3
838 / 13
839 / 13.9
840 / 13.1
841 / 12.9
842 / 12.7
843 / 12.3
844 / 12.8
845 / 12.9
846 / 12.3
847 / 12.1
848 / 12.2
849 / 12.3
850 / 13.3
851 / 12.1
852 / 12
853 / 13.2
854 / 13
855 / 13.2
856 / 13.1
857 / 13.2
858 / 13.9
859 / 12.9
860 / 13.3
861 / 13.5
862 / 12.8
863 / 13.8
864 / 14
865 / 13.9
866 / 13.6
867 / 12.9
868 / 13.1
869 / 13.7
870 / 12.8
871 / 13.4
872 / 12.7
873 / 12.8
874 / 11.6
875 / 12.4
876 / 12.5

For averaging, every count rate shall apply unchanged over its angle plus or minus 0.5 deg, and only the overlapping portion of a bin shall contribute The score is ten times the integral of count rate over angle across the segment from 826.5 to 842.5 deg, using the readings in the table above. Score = 2072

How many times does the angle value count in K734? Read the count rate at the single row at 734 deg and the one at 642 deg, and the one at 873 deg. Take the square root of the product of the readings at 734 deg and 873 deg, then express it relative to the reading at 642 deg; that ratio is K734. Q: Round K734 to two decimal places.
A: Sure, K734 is 1.09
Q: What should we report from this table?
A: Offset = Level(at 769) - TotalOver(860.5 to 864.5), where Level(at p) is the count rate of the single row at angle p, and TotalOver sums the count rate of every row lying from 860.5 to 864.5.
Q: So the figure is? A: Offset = -43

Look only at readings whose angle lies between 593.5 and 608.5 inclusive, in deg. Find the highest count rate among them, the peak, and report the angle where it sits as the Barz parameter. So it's 595 deg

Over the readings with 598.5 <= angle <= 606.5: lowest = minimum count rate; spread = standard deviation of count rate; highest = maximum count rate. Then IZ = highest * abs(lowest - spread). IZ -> 120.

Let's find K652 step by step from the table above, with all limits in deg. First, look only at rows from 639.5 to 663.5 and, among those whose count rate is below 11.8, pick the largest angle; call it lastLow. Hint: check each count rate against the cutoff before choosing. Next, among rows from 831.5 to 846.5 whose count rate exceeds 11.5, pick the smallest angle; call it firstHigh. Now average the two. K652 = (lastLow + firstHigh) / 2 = 747.5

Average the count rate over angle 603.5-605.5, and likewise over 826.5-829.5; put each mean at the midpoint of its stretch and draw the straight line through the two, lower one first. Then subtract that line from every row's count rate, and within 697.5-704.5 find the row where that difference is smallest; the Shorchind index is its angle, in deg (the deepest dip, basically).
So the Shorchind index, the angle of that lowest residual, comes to 701 deg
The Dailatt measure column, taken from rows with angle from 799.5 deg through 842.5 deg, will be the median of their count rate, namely 10.9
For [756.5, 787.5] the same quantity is 11.3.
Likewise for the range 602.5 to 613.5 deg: 10.9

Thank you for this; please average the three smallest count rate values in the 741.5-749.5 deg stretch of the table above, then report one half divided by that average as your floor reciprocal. 0.044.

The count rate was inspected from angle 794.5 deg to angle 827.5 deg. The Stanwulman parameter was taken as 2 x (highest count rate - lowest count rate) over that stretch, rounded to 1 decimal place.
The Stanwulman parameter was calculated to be 10.0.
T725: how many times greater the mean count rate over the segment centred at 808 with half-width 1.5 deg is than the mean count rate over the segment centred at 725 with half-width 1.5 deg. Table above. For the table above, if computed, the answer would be 0.67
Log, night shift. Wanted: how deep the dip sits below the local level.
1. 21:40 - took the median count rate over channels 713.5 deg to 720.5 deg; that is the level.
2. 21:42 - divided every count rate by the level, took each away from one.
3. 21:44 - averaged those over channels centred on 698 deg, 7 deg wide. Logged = 0.11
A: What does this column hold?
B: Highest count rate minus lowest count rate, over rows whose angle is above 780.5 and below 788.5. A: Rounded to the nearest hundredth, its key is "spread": 0.90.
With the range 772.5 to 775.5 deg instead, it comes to 0.50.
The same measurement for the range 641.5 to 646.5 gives 0.40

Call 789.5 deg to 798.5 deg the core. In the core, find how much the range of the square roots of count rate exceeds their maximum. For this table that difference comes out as -3.36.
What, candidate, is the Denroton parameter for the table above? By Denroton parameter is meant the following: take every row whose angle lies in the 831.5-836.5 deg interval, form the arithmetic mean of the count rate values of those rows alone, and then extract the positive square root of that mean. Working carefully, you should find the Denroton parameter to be 3.56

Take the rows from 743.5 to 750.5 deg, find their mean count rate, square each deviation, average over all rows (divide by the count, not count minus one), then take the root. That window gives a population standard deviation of 0.30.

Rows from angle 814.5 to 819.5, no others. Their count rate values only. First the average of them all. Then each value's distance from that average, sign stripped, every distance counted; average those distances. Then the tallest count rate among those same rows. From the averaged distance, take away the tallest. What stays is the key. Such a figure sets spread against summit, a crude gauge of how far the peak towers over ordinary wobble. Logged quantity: -9.5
